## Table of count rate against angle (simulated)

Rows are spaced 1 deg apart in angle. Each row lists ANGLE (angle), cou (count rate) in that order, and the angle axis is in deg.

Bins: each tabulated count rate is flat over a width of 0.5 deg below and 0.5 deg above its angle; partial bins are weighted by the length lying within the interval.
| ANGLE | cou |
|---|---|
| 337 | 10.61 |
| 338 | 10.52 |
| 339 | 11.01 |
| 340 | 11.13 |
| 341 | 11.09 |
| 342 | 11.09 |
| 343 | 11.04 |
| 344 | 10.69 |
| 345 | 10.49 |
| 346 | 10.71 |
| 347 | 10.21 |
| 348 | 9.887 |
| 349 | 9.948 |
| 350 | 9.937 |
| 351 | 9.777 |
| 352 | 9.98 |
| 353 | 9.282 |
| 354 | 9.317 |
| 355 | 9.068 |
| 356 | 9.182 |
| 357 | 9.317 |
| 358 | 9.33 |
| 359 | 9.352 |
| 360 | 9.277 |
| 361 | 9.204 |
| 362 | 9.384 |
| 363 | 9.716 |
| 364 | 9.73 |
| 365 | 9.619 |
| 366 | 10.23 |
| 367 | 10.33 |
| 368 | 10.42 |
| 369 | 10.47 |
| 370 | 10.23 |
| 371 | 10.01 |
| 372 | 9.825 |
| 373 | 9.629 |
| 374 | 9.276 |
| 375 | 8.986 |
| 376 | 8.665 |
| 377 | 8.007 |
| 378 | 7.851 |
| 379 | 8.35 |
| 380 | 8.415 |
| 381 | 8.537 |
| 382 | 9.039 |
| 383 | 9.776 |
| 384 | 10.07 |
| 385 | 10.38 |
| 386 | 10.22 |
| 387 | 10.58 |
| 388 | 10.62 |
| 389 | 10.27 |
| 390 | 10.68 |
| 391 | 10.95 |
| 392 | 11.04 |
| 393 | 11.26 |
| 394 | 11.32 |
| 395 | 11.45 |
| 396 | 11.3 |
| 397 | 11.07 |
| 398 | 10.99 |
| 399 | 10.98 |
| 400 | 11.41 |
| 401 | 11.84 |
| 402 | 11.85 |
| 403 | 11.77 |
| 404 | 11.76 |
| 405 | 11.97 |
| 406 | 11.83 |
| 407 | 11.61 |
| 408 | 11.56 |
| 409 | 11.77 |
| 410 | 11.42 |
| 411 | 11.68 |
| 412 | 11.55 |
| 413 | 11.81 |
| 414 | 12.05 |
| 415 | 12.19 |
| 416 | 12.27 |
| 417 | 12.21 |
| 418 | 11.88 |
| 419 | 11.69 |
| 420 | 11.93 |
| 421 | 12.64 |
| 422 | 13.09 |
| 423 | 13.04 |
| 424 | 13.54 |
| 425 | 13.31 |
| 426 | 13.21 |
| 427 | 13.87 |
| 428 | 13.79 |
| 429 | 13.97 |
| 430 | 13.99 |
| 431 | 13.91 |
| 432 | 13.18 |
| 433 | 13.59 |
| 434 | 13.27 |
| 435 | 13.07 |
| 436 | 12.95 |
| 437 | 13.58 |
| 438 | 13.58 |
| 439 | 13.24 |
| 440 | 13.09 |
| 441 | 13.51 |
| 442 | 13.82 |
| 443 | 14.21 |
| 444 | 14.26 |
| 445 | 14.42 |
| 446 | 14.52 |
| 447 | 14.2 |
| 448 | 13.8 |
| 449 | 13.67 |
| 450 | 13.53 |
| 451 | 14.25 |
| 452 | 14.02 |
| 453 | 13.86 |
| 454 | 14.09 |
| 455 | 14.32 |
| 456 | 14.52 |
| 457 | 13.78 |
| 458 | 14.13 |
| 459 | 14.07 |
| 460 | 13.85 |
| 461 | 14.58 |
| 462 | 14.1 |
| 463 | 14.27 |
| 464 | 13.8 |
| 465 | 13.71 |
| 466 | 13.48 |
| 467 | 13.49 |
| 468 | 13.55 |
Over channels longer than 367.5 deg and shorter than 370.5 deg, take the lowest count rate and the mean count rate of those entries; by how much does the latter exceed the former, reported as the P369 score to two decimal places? 0.14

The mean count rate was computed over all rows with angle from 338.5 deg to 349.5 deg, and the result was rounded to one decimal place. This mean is 10.7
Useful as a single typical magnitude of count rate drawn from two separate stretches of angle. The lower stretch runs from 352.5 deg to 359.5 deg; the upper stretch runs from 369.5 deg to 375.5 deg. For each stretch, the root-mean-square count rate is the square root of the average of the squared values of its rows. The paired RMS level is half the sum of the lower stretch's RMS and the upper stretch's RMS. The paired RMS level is 9.5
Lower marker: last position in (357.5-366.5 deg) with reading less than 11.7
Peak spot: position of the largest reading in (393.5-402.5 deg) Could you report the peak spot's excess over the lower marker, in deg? 36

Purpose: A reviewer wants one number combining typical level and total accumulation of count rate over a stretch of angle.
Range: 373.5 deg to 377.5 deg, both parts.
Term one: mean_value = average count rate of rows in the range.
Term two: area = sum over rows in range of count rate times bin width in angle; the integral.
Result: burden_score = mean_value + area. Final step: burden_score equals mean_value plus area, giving 44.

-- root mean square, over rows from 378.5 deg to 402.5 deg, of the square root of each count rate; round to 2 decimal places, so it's 3.24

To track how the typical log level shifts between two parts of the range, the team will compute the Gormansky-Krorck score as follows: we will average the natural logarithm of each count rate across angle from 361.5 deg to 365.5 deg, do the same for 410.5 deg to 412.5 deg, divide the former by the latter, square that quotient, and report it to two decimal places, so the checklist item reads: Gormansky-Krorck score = 0.85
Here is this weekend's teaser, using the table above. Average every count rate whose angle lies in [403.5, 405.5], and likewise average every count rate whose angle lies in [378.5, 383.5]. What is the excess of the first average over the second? 3.0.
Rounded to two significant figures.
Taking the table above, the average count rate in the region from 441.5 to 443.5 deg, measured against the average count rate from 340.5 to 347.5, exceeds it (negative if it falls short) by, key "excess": 3.3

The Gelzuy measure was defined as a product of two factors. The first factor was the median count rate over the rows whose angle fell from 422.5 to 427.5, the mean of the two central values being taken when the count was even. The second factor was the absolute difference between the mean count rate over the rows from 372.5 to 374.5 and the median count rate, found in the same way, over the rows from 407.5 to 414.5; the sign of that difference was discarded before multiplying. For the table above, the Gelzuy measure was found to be 30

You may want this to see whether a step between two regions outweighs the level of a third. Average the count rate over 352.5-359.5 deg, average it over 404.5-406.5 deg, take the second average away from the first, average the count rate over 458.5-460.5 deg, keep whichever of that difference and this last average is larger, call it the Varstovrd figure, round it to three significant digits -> 14.0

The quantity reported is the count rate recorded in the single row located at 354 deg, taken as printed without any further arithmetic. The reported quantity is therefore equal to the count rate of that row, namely 9.317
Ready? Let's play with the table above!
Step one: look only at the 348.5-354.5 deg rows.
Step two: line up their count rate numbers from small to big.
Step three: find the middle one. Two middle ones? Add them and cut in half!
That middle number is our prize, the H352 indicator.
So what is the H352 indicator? 9.9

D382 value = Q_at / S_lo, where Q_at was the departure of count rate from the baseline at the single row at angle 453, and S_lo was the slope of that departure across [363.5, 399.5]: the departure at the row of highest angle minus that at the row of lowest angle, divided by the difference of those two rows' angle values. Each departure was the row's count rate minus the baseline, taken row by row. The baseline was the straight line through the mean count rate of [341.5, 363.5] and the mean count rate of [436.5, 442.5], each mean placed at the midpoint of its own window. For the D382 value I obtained 28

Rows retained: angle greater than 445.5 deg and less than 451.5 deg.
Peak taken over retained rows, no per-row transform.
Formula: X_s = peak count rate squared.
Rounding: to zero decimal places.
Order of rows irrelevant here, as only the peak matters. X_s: 211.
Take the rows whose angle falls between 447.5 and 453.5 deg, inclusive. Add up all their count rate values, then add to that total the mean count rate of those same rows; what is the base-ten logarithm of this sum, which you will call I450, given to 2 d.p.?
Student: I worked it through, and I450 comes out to 1.99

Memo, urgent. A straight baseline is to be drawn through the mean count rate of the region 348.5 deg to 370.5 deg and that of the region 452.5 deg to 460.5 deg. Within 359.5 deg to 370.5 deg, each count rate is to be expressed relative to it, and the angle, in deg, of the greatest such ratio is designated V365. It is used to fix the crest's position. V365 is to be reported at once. 369 deg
